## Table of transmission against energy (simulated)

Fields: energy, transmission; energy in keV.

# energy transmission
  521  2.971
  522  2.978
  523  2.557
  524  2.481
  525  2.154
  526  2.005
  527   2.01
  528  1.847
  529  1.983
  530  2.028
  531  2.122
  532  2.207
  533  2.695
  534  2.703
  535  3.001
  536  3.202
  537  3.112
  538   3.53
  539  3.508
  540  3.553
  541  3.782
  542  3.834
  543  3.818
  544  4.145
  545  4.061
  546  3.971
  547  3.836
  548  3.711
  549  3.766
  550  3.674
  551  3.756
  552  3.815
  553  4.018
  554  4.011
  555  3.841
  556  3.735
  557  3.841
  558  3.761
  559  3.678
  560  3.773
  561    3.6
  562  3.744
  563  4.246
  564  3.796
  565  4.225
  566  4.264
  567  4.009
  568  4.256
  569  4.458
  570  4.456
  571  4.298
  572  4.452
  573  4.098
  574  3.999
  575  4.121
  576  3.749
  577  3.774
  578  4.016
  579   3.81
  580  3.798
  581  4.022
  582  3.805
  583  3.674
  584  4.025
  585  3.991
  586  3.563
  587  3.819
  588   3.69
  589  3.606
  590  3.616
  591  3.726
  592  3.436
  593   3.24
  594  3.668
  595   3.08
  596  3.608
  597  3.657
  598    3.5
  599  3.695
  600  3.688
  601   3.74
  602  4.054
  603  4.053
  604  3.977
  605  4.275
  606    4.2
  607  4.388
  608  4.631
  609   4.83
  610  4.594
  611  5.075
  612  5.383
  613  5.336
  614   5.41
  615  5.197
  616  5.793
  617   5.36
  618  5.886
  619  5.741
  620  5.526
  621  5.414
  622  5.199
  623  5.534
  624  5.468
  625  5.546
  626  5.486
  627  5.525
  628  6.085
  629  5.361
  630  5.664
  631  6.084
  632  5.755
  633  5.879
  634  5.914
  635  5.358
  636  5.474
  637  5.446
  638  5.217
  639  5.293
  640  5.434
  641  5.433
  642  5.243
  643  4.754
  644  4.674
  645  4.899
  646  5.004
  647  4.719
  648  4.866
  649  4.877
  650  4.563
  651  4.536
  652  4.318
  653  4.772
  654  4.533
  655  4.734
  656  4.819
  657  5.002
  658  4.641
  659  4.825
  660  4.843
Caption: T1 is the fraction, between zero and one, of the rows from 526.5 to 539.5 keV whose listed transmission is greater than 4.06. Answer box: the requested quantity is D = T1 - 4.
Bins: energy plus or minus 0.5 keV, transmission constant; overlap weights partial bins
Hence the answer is -4.0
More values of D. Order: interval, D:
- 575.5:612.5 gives -3.8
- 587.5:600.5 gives -4.0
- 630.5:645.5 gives -3.0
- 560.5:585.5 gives -3.6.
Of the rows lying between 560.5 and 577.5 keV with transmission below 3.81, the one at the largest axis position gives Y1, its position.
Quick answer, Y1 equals 577 keV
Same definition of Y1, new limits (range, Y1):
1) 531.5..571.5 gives 564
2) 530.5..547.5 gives 541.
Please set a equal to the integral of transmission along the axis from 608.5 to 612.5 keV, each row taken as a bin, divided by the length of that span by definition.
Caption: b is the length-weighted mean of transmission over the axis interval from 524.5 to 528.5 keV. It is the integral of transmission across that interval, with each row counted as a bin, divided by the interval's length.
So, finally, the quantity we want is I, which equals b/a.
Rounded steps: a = 5.0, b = 2.0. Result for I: 0.40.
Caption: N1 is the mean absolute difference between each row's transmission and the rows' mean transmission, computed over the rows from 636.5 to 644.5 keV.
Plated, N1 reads 0.24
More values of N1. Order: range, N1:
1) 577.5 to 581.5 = 0.11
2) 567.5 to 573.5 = 0.12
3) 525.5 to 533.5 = 0.17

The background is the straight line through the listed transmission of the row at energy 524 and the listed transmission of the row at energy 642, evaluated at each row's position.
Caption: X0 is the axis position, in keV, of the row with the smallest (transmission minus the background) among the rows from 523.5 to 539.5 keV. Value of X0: 528 keV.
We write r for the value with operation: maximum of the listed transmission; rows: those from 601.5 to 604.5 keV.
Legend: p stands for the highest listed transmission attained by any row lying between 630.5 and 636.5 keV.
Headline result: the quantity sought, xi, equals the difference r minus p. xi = -2.0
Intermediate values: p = 6.084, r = 4.054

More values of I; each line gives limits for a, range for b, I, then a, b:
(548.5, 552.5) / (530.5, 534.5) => 0.65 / 3.8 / 2.4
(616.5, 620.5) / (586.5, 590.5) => 0.65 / 5.6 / 3.7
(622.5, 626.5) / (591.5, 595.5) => 0.61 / 5.5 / 3.4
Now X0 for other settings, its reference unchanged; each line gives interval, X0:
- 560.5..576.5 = 576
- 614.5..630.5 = 629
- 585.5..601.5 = 595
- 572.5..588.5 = 586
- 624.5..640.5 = 638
